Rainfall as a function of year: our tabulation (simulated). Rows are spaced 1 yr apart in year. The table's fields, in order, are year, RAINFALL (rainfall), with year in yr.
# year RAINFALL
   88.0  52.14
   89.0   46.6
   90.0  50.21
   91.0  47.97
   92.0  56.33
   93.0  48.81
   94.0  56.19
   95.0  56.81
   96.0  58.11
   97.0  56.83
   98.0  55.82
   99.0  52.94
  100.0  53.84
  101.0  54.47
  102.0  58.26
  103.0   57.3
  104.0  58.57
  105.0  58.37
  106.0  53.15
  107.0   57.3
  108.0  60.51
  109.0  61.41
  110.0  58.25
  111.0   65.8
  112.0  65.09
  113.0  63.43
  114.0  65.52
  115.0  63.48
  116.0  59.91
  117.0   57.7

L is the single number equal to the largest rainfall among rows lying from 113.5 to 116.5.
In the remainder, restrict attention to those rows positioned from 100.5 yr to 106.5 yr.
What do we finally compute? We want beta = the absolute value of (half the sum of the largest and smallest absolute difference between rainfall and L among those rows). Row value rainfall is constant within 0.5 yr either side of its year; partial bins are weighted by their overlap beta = 9.7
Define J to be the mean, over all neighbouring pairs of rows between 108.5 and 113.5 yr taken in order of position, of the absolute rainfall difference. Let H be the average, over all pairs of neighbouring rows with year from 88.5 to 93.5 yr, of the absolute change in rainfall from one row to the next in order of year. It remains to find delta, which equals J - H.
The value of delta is -2.2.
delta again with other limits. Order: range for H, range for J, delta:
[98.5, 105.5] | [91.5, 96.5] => 2.9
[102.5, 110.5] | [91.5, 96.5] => 1.6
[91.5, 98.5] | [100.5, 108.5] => -0.5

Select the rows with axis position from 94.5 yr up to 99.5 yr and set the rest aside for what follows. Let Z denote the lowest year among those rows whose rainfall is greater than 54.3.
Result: 95.0 yr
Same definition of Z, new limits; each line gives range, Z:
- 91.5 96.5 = 92.0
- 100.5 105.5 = 101.0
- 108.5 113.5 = 109.0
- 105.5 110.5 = 107.0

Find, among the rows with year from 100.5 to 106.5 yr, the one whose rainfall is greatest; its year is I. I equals 104.0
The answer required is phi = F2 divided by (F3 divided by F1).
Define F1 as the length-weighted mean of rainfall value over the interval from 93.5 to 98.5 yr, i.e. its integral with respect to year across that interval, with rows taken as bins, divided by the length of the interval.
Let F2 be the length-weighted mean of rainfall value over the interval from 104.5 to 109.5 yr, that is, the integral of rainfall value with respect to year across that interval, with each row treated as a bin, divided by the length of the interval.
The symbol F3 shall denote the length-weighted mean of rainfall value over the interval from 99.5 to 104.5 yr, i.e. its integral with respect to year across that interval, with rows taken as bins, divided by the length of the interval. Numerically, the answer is 58.4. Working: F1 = 56.8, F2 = 58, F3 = 56.5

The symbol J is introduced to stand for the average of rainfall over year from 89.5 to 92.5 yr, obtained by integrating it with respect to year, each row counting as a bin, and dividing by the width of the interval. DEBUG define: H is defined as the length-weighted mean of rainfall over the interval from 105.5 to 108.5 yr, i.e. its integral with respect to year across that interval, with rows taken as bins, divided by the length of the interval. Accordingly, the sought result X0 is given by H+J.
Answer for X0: 108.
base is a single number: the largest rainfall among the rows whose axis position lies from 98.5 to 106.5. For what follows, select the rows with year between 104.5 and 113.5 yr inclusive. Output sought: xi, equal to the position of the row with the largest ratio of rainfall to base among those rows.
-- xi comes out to 111.0 yr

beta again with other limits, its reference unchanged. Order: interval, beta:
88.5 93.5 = 14.1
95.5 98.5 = 8.6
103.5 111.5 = 6.3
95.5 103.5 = 9.9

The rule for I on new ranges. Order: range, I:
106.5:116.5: 111.0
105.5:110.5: 109.0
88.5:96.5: 96.0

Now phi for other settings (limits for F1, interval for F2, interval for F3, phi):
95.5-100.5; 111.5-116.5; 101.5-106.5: 61.7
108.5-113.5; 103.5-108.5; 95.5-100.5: 65.1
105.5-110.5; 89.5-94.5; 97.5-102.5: 54.8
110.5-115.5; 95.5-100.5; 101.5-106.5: 62.8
